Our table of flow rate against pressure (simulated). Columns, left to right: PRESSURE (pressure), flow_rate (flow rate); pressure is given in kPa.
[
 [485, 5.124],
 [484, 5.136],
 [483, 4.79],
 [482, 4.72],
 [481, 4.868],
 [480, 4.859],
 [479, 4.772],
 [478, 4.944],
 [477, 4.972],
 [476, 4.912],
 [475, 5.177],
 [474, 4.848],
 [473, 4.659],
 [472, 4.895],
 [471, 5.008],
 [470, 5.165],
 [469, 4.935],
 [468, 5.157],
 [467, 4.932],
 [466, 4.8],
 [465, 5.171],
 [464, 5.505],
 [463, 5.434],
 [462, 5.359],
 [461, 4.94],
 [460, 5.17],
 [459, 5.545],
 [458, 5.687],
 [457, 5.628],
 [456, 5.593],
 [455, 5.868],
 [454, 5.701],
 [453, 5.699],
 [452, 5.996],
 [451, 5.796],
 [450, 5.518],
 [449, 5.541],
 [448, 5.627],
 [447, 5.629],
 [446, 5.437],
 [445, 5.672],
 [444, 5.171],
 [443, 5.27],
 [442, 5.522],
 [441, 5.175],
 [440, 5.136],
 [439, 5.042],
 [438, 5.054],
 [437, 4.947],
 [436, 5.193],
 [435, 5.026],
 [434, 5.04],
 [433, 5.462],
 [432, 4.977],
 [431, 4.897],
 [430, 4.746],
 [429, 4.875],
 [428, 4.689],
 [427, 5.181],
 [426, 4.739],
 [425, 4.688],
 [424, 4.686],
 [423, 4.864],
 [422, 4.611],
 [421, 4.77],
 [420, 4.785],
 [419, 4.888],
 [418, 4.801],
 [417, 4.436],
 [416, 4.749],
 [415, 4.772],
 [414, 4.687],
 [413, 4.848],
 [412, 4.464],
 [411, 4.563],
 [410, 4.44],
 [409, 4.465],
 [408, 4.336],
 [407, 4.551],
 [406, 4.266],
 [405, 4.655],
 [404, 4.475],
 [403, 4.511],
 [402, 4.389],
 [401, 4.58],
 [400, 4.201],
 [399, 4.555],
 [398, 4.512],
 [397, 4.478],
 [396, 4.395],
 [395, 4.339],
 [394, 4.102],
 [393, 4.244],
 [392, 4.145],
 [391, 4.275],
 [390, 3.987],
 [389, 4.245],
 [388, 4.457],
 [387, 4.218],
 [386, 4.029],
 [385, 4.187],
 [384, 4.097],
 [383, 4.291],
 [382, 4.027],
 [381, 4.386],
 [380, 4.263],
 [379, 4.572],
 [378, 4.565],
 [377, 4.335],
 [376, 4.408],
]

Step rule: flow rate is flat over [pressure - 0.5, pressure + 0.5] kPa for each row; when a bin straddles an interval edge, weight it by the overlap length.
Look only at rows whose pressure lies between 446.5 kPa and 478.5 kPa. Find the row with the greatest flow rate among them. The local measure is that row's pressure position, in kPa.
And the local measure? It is 452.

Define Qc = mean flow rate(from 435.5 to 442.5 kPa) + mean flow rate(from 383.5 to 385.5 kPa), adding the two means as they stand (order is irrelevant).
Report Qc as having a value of 9.3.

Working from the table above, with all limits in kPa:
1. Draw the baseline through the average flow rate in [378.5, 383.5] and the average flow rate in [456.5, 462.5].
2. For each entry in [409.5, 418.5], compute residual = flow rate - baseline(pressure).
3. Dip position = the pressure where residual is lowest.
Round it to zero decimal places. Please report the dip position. 417 kPa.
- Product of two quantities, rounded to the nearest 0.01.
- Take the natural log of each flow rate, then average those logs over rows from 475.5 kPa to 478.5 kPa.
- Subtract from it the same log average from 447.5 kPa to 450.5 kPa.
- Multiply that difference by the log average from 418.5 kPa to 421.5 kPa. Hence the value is -0.19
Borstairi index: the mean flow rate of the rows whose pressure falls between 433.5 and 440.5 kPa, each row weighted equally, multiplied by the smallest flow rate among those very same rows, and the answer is 25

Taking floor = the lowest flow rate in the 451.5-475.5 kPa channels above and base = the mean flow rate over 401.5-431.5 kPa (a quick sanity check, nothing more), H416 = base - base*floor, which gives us -17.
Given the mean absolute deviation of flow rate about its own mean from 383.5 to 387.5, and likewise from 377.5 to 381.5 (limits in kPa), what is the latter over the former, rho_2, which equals 1.7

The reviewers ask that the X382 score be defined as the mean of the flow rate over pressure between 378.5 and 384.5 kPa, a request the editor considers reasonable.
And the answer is 4.3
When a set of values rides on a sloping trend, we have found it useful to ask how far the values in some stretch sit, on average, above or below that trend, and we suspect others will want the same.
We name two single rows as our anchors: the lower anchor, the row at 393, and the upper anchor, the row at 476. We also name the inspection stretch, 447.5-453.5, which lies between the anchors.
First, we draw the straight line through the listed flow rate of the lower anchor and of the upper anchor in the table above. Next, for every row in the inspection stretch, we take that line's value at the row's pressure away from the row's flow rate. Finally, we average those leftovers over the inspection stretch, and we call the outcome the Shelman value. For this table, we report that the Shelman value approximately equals 0.99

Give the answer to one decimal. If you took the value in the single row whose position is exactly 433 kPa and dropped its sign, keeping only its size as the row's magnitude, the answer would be 5.5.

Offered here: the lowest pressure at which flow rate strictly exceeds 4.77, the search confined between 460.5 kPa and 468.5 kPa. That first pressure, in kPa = 461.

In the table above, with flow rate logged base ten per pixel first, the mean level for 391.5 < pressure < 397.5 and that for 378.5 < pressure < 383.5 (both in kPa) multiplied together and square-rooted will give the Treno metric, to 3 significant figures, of 0.633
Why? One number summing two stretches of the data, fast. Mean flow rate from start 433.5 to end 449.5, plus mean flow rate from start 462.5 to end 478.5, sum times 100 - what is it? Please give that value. 1031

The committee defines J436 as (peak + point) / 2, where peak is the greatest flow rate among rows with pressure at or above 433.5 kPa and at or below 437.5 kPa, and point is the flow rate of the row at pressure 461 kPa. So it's 5.1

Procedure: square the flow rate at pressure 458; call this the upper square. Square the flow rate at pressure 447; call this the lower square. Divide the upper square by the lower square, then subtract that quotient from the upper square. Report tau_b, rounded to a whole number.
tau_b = 31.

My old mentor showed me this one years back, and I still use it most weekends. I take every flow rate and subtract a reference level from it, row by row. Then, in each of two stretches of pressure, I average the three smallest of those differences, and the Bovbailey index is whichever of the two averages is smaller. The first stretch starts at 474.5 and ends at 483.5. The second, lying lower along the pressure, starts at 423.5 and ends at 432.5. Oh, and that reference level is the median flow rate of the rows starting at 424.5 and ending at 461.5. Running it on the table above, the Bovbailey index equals -0.51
